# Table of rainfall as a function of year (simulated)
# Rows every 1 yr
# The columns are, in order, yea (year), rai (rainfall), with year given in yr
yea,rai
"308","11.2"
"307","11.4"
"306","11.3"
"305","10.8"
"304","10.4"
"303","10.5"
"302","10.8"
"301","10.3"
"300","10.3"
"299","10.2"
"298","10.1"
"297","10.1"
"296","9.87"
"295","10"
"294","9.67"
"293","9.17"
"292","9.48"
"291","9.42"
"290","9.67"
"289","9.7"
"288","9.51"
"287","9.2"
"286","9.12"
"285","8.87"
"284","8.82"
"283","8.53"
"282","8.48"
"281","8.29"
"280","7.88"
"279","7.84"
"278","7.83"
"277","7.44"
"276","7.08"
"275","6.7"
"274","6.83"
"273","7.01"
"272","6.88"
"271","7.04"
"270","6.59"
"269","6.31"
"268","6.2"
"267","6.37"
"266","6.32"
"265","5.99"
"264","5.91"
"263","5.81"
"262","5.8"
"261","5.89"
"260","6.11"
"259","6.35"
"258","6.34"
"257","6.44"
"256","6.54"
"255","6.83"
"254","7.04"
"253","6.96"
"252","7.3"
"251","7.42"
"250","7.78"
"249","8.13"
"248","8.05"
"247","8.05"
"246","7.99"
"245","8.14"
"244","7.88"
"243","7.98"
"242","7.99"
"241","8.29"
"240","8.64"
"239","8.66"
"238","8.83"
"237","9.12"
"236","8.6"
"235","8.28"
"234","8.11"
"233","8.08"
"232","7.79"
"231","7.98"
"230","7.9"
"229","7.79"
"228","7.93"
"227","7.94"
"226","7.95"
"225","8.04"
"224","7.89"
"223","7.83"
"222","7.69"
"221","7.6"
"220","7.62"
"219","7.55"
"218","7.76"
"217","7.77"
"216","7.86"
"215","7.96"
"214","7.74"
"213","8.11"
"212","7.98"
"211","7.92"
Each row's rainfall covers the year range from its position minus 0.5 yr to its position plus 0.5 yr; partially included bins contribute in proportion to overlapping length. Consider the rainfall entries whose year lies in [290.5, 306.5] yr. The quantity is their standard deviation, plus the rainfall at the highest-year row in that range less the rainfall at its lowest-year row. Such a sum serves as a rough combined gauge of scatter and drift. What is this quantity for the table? 2.4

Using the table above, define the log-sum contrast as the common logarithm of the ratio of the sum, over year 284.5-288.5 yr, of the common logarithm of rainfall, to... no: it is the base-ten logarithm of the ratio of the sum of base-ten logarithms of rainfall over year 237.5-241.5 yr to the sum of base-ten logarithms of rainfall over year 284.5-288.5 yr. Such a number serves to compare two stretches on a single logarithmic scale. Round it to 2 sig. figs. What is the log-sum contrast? -0.013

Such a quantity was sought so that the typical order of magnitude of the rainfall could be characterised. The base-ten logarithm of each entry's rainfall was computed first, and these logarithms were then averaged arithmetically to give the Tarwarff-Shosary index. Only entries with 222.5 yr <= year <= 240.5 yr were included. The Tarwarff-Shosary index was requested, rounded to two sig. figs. 0.91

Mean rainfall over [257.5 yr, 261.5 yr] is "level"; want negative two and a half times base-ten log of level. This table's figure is -1.98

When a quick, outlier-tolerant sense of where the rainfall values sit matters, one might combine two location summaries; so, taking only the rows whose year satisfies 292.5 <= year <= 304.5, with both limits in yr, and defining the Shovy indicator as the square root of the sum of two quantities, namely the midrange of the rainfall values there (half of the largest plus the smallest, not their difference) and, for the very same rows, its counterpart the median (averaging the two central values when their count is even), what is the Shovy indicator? 4.49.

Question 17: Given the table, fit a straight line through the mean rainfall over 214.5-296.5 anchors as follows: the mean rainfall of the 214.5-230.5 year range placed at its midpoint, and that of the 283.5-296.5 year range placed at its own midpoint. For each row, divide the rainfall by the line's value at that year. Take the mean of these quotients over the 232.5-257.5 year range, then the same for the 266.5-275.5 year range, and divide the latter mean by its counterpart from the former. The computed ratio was 0.78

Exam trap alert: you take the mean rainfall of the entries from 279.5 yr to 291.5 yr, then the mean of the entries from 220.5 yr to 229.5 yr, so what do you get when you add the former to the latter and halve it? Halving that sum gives 8.4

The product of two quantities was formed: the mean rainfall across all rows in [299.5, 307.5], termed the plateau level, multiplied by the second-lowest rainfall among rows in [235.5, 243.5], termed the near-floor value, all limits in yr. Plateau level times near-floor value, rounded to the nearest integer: 86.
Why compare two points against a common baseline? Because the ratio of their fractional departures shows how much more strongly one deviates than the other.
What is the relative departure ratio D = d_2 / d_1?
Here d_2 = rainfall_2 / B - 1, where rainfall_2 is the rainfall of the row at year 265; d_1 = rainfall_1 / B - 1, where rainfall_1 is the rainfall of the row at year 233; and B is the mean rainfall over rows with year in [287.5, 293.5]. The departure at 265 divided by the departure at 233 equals 2.5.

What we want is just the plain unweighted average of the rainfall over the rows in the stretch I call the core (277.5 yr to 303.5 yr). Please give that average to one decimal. 9.4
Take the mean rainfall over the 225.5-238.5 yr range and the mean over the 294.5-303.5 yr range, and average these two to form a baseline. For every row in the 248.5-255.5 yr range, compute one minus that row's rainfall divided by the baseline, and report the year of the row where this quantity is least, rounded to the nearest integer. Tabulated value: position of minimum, 249 yr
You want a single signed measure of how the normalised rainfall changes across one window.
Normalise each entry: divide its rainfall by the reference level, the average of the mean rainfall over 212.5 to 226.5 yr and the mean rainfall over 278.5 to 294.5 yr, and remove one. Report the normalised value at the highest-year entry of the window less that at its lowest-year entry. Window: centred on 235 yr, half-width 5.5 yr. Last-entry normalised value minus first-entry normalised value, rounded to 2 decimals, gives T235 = 0.09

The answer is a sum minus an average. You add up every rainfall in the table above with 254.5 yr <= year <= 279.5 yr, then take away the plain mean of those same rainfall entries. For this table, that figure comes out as 158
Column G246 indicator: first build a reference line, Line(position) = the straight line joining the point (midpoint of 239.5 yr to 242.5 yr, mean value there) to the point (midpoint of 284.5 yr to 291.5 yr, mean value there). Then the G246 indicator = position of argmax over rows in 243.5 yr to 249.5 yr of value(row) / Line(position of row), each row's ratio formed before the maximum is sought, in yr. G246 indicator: 245 yr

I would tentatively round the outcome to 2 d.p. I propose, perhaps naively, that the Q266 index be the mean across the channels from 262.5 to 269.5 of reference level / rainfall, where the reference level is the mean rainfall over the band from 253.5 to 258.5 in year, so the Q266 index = 1.08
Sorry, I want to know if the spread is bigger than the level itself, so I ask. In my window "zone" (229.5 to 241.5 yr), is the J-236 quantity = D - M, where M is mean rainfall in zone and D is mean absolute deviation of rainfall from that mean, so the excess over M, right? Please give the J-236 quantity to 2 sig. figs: -8.0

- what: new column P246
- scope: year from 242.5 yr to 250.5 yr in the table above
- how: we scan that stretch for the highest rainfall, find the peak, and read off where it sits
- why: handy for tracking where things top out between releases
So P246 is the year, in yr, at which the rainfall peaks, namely 245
